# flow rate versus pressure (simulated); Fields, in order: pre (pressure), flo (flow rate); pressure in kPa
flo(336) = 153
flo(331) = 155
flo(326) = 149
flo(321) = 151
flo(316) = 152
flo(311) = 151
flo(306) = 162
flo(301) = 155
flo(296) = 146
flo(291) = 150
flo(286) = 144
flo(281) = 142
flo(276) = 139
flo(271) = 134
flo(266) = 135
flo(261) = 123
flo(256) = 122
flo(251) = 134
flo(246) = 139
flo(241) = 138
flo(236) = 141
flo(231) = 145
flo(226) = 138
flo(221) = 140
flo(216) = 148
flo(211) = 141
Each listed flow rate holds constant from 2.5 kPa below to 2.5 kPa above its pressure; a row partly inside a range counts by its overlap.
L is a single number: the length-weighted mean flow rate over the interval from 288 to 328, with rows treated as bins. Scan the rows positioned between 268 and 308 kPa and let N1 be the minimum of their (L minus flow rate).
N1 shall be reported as -10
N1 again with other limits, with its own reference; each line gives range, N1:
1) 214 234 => 4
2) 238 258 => 13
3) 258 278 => 13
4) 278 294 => 2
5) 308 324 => 0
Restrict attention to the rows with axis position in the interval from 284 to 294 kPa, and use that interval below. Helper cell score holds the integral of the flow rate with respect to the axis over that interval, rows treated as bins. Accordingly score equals 1471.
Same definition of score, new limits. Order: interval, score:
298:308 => 1577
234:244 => 1394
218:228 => 1395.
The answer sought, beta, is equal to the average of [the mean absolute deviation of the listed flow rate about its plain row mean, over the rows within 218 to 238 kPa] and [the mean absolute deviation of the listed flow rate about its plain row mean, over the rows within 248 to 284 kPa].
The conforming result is 3.92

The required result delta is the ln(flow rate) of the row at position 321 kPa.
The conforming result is 5.02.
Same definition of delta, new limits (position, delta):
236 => 4.95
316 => 5.02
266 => 4.91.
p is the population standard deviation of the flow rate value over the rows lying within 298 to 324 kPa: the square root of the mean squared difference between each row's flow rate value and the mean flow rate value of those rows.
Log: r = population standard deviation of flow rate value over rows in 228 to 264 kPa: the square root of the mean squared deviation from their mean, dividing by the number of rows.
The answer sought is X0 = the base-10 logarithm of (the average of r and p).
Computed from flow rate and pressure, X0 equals 0.792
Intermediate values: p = 4.2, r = 8.2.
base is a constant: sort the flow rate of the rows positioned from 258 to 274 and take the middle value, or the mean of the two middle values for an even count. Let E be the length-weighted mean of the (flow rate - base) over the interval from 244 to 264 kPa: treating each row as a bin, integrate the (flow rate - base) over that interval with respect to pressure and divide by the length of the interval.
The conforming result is -5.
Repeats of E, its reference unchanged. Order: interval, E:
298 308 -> 24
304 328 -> 19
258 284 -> 1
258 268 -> -6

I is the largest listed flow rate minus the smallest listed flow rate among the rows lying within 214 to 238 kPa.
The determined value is 10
